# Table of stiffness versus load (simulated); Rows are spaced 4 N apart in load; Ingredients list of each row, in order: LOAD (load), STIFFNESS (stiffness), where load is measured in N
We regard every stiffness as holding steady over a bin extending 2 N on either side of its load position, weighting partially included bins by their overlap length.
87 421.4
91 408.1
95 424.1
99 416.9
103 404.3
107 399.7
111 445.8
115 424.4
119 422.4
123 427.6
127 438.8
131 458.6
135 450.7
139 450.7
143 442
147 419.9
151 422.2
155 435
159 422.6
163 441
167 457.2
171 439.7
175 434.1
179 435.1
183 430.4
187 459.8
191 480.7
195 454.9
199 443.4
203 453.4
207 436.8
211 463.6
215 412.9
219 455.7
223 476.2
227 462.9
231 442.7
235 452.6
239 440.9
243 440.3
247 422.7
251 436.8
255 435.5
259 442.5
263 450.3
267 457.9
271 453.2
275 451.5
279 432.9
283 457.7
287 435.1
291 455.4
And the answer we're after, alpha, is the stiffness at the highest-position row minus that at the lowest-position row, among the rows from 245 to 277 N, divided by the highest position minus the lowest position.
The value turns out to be 1.0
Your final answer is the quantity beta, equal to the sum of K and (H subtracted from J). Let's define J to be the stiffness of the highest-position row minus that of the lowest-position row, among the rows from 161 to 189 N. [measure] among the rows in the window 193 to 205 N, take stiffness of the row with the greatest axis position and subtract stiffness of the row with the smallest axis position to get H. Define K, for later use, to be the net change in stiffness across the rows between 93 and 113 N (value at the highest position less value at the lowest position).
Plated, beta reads 42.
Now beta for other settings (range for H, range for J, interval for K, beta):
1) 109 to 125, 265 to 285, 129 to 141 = 10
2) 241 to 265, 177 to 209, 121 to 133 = 23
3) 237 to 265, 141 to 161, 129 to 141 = -37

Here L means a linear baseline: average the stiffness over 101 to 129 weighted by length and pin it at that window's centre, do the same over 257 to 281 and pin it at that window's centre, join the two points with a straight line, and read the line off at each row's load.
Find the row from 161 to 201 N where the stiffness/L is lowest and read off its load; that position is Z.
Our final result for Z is 183 N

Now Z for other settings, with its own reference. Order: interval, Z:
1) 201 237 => 215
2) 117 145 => 119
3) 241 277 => 247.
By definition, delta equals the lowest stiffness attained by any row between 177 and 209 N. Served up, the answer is 430.4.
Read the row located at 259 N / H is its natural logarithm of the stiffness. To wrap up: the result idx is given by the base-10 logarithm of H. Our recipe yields 0.785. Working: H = 6.092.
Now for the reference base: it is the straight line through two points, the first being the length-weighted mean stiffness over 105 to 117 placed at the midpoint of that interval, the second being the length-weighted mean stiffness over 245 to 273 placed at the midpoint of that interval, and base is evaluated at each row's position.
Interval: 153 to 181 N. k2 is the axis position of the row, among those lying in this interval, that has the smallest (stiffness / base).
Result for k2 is 159 N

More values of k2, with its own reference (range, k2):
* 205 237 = 215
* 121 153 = 147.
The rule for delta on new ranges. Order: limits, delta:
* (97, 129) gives 399.7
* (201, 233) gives 412.9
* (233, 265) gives 422.7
